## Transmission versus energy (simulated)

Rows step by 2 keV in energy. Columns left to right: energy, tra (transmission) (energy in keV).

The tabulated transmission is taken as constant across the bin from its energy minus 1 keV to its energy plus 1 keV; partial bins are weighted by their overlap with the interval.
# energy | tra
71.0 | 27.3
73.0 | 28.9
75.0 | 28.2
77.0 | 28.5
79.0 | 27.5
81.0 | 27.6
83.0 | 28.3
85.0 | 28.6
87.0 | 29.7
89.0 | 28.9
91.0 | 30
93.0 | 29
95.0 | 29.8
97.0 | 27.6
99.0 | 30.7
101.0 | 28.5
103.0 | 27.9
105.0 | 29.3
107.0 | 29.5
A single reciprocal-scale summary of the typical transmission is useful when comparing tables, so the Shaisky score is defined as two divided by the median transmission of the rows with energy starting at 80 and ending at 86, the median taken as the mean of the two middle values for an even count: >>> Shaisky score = 0.0707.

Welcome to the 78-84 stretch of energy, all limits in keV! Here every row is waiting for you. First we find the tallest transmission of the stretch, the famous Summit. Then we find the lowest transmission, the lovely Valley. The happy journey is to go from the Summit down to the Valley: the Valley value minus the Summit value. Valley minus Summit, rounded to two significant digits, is -0.80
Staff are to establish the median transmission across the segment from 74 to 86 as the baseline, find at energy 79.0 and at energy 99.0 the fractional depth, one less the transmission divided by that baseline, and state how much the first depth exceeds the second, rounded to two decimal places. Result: 0.11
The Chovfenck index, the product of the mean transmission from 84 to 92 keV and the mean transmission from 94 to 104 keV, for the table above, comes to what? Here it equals 847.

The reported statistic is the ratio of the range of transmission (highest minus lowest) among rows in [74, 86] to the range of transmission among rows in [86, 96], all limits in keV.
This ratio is 1.00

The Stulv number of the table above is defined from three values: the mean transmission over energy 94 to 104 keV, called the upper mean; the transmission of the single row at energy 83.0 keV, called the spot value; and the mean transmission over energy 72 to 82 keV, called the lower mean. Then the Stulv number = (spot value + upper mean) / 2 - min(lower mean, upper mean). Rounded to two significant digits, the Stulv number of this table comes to 0.46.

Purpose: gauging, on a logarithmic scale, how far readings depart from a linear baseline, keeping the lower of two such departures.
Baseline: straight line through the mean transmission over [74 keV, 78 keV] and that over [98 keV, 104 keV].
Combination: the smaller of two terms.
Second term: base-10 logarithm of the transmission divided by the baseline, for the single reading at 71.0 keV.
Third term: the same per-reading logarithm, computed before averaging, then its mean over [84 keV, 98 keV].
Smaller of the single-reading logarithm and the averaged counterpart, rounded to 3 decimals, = -0.014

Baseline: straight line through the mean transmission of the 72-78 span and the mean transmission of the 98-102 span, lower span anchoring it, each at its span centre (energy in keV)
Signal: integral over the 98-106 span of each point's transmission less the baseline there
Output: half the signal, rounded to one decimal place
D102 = -2.3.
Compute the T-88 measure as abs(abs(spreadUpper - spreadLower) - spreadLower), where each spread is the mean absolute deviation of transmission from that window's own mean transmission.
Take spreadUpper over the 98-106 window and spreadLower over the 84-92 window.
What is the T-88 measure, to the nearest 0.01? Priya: 0.20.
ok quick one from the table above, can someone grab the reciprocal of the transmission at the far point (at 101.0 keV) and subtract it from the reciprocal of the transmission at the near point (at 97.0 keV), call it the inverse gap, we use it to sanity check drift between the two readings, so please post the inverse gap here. 0.0011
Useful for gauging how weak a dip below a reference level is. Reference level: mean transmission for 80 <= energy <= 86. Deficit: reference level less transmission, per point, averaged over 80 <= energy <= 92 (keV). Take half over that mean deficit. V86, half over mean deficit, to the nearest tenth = -0.7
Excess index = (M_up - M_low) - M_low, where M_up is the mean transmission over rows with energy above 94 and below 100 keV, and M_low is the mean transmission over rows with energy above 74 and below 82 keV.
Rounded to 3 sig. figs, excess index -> -26.5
